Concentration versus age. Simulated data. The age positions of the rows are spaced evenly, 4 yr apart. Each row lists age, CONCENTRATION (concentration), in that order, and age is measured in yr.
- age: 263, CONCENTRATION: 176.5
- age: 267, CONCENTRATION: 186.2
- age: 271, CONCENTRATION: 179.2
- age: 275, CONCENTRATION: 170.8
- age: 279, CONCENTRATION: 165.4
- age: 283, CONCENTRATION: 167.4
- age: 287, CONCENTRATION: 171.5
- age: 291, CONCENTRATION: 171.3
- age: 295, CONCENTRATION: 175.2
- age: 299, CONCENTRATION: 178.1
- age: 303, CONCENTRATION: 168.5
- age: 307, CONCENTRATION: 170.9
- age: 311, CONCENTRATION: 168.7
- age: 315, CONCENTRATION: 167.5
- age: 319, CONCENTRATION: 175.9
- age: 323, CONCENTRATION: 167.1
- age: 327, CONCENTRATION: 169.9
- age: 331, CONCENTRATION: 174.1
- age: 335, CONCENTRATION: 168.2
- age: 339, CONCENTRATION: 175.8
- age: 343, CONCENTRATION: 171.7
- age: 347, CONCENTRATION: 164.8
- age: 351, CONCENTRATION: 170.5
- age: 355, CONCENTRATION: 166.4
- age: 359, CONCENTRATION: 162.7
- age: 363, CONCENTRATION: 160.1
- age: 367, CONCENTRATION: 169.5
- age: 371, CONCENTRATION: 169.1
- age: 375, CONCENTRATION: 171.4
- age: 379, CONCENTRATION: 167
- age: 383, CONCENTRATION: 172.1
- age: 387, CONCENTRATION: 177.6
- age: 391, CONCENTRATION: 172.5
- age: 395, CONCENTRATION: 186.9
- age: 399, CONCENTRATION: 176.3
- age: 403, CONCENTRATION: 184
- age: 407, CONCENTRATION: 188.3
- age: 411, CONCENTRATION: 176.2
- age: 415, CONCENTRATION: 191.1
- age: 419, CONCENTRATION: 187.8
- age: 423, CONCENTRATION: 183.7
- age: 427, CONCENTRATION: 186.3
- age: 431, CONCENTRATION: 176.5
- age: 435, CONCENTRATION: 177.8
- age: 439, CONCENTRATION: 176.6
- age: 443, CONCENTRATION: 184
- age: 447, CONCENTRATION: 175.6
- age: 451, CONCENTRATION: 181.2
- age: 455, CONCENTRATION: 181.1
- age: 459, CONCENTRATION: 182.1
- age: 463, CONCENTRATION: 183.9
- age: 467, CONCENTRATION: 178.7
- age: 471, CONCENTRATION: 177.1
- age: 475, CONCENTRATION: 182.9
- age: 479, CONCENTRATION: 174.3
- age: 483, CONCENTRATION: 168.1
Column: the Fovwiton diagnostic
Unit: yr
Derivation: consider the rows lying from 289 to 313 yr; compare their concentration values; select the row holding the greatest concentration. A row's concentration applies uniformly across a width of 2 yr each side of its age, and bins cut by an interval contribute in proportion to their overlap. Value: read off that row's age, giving 299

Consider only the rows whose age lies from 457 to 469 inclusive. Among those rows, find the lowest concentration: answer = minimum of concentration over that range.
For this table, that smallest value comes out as 178.7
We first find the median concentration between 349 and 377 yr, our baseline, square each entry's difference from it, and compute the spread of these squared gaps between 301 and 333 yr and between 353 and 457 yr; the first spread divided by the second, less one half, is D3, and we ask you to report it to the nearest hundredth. -0.38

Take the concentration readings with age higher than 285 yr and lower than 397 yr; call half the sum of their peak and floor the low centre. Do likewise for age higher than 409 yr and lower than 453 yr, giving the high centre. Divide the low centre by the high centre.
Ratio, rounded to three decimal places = 0.946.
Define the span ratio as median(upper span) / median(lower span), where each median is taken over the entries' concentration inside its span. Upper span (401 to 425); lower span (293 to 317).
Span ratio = 1.09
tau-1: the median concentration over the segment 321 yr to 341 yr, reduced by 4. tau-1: 166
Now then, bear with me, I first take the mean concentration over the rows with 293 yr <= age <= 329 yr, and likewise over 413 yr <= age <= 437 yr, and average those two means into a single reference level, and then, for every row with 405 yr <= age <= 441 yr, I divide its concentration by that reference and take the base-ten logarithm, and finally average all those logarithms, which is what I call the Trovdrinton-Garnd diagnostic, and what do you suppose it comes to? 0.012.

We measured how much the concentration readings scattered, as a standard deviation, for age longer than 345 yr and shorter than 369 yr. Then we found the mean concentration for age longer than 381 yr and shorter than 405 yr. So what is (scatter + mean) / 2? 91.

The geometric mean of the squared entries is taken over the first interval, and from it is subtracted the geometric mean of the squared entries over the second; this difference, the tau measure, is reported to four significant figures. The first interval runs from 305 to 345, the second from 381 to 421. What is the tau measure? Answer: -3593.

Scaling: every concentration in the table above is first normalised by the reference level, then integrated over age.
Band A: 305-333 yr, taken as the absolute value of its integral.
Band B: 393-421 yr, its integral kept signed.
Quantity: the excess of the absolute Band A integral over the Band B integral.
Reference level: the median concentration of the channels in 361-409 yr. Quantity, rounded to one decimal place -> -2.2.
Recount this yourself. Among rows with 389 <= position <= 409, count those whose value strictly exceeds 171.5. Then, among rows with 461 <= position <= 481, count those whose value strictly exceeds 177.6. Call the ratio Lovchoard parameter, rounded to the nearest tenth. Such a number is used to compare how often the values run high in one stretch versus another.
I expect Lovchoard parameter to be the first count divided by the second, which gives 1.7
